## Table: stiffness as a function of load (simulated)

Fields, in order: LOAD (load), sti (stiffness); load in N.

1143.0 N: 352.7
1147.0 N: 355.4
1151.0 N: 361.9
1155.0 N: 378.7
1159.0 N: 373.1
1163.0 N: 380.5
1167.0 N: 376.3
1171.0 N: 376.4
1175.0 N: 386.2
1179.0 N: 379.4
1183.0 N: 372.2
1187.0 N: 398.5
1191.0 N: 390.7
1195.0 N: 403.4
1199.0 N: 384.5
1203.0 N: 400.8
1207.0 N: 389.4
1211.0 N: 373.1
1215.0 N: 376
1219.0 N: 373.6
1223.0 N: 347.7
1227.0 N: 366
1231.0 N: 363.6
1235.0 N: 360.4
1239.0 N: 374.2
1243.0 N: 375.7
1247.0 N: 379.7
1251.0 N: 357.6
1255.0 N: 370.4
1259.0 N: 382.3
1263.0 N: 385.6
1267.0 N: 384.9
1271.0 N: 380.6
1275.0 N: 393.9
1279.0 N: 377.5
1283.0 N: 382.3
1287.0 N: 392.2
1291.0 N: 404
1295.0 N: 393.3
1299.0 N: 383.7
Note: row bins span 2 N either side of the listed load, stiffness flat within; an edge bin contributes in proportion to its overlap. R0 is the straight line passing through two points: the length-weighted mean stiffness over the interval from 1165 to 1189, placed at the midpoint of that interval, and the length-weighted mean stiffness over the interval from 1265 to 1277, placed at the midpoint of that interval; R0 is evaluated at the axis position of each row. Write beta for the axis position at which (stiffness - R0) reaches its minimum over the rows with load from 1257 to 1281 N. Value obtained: 1279.0 N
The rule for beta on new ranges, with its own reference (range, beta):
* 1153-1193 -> 1183.0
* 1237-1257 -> 1251.0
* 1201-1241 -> 1223.0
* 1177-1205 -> 1183.0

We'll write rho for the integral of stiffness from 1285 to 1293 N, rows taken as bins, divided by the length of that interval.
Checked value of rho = 398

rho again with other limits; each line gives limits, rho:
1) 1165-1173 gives 376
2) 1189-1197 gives 397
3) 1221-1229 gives 357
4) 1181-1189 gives 385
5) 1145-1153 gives 359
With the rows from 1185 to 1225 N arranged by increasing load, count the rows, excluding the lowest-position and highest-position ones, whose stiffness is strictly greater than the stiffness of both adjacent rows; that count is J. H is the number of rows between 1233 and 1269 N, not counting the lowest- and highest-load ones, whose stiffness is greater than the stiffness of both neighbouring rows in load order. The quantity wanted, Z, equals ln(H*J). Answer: 1.79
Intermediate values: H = 2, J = 3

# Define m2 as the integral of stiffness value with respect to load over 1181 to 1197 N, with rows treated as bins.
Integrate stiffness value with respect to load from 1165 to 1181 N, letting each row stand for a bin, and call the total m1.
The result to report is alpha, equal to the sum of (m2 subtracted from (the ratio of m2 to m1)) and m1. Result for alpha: -185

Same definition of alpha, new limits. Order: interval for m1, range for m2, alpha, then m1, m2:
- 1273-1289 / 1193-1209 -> -128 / 6184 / 6312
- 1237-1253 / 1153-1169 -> -85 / 5949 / 6034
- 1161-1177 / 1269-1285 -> -59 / 6078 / 6137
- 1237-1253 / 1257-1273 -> -184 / 5949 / 6134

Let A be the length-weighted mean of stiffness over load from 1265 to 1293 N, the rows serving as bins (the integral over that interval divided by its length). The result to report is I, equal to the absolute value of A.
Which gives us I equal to 388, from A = 388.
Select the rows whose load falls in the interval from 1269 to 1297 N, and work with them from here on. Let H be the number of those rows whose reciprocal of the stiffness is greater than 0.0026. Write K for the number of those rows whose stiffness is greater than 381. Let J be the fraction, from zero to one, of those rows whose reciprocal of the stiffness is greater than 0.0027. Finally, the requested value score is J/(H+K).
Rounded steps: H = 3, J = 0.00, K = 5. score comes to 0.000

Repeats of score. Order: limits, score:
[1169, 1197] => 0.000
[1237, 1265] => 0.018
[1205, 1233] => 0.061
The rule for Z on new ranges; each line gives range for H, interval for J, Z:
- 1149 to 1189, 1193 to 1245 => 2.20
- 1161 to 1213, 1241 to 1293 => 2.48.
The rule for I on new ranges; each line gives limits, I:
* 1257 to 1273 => 383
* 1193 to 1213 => 390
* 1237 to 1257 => 372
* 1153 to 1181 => 379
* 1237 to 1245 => 375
